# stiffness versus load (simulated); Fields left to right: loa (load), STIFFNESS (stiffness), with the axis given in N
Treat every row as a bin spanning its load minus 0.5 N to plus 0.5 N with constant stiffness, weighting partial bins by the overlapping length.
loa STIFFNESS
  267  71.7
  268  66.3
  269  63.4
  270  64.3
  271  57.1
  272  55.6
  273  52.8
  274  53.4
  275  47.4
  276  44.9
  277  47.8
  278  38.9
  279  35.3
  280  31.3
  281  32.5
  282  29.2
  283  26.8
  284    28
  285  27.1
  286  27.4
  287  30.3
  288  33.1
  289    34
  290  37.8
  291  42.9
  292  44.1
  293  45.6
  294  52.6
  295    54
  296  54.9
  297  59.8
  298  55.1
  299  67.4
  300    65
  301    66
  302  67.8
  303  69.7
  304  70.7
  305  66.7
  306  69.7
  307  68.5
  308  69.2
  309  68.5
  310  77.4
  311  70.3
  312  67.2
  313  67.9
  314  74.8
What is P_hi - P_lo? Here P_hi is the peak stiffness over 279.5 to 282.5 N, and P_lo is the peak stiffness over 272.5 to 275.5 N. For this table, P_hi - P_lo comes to -21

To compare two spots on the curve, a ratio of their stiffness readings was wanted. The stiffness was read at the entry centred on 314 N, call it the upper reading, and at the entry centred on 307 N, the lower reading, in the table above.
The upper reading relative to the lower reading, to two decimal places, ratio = 1.09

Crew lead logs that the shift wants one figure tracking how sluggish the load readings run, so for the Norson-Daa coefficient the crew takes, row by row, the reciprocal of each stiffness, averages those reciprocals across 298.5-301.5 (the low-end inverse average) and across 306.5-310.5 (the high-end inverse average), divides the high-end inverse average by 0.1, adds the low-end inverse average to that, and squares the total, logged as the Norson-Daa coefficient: 0.025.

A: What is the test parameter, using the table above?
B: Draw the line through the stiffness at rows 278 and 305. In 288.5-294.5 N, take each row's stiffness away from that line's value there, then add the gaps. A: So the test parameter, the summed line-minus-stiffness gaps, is 60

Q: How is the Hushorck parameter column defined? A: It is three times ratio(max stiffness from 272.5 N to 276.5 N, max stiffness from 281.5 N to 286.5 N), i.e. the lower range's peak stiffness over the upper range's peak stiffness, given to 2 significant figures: 5.5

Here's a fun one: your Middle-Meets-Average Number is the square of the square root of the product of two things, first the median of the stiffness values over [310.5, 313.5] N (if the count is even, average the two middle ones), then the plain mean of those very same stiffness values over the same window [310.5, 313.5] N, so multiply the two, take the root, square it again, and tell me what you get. 4649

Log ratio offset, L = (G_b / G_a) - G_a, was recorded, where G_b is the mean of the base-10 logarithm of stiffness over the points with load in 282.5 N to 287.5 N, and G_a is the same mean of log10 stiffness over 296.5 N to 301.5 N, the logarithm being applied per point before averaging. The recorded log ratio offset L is -0.99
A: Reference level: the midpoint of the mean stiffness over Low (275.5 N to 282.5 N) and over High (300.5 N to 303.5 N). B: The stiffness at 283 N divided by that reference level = 0.51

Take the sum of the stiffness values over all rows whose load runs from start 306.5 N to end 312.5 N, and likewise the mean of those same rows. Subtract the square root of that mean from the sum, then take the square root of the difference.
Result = 20.3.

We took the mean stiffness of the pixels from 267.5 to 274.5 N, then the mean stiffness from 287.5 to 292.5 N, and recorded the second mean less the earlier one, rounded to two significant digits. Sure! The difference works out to -21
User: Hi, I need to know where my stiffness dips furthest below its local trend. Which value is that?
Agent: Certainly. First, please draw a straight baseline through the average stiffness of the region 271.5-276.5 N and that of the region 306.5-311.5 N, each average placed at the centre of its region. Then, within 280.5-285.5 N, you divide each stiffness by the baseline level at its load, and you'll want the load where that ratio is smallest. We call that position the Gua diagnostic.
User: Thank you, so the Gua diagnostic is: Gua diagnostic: 285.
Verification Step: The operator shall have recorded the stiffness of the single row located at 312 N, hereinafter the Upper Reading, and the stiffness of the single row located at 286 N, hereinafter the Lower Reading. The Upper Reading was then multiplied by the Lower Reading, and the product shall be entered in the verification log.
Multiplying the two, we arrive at 1841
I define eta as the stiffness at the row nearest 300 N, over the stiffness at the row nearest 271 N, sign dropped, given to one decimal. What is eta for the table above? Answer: 1.1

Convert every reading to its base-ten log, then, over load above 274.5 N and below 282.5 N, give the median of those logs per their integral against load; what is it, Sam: 0.12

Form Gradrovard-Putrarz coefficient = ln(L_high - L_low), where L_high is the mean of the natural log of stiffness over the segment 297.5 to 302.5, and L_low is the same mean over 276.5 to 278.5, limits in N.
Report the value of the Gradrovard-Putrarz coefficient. -0.9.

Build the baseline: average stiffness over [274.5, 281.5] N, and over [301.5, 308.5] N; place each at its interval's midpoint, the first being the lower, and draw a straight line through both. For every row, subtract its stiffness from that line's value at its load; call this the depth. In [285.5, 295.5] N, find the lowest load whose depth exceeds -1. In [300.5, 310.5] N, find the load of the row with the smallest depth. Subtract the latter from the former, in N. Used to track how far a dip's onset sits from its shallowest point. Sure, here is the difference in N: -24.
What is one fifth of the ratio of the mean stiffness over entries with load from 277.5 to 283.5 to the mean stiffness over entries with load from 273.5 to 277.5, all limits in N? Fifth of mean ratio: 0.134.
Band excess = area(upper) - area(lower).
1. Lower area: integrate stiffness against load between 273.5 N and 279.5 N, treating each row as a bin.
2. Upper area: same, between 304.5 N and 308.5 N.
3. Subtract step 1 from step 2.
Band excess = 6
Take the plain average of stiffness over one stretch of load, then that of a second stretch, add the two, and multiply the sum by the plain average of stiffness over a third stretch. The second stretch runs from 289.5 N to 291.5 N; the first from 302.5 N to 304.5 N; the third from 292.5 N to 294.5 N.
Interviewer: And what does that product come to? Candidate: 5428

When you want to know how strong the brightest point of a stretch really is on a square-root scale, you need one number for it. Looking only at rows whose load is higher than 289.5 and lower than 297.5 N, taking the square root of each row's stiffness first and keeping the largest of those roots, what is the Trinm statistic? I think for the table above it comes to 7.73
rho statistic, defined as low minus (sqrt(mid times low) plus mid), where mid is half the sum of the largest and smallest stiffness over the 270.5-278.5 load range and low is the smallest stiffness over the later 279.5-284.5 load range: -57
